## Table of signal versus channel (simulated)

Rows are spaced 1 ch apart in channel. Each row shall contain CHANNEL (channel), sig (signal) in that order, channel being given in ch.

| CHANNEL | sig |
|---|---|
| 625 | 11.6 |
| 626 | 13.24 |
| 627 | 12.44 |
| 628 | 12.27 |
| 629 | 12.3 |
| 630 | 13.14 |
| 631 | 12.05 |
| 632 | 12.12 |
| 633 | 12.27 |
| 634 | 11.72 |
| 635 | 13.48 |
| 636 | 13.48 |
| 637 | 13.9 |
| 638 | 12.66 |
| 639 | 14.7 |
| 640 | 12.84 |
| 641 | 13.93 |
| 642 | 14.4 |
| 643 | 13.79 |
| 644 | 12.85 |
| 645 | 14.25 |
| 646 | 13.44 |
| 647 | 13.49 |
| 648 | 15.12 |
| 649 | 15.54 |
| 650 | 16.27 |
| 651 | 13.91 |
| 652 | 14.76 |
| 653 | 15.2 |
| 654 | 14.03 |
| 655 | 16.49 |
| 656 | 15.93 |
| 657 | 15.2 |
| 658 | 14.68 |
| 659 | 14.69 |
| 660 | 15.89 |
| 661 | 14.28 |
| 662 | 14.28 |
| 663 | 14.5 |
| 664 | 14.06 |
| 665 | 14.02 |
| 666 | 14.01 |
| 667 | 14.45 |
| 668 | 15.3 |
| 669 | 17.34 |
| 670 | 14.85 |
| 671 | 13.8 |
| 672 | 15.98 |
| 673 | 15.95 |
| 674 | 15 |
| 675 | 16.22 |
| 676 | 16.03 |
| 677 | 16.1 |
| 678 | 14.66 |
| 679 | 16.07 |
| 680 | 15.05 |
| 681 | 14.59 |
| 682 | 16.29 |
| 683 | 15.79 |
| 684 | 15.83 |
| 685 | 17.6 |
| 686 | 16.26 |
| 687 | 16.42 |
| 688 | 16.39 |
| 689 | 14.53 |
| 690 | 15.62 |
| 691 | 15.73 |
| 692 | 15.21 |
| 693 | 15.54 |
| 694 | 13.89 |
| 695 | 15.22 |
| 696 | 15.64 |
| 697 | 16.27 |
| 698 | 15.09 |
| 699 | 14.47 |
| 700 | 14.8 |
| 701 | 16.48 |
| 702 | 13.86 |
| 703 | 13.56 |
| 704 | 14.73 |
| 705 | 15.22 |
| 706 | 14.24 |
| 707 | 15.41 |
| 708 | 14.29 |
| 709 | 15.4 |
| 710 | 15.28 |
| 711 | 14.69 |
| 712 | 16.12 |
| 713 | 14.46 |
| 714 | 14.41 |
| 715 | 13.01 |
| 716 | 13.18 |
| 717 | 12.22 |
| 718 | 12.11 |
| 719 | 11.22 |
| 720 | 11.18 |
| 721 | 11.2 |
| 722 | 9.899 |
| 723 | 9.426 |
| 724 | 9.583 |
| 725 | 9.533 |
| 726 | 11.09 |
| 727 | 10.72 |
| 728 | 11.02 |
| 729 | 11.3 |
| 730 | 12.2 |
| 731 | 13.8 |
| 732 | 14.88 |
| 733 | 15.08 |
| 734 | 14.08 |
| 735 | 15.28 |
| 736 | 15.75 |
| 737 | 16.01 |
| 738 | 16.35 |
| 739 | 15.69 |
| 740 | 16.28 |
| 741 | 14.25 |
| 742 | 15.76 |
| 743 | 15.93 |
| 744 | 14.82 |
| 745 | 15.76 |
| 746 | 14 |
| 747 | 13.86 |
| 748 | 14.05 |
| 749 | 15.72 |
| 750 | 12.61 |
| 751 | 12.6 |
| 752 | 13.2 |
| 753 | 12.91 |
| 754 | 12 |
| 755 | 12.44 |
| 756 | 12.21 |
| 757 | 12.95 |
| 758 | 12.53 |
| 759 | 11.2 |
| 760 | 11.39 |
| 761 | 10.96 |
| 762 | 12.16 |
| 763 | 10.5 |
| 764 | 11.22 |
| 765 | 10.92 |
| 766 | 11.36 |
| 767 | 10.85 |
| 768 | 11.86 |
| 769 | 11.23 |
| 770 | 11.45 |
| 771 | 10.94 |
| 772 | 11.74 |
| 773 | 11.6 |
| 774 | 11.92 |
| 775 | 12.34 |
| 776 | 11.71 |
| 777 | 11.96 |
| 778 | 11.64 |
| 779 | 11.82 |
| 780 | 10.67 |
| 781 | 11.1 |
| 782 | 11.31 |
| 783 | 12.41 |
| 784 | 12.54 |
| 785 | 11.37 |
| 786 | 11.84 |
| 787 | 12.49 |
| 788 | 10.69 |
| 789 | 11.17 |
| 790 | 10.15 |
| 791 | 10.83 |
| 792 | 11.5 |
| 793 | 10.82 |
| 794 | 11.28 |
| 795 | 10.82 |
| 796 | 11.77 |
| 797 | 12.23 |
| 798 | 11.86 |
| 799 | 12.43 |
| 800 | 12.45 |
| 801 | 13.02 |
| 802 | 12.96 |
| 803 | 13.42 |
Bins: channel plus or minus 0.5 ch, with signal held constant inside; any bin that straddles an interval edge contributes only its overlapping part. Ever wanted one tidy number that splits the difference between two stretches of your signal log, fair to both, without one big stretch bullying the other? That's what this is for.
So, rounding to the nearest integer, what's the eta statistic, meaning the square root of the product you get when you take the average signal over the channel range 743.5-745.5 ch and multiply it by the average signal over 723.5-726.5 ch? 12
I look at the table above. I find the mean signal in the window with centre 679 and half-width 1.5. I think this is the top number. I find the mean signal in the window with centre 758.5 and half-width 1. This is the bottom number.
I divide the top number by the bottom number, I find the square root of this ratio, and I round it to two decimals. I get 1.13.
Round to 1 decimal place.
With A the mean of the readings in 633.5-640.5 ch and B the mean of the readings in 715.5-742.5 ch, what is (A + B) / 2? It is 13.1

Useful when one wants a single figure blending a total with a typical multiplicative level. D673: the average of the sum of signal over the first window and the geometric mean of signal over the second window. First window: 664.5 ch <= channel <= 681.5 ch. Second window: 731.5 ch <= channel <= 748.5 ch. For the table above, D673 137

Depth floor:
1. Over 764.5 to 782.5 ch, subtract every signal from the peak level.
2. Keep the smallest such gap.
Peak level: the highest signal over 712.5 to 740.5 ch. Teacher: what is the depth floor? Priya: 4.0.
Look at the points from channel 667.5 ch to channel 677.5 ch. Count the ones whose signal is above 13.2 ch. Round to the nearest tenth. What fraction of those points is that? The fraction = 1.0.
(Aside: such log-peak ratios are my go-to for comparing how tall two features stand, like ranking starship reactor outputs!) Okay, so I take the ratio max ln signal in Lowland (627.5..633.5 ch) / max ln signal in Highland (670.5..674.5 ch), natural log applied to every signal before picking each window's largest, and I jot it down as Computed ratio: 0.93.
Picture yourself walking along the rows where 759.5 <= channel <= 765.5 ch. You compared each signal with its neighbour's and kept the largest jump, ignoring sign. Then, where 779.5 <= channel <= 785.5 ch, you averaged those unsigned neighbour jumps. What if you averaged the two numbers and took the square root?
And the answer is 1.06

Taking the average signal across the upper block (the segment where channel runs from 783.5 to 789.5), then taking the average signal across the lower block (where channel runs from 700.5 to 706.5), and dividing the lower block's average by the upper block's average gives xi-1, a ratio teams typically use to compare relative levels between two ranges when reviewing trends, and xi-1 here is 1.3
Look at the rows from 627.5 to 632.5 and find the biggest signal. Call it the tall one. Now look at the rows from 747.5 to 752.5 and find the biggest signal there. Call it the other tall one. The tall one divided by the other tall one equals 0.84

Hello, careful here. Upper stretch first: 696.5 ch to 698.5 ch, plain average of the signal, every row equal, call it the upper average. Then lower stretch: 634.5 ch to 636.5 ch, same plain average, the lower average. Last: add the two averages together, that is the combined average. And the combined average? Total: 29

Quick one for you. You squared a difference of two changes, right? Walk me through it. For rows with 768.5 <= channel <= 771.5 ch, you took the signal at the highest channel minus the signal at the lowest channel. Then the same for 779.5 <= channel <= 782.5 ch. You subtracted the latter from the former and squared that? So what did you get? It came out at 0.86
